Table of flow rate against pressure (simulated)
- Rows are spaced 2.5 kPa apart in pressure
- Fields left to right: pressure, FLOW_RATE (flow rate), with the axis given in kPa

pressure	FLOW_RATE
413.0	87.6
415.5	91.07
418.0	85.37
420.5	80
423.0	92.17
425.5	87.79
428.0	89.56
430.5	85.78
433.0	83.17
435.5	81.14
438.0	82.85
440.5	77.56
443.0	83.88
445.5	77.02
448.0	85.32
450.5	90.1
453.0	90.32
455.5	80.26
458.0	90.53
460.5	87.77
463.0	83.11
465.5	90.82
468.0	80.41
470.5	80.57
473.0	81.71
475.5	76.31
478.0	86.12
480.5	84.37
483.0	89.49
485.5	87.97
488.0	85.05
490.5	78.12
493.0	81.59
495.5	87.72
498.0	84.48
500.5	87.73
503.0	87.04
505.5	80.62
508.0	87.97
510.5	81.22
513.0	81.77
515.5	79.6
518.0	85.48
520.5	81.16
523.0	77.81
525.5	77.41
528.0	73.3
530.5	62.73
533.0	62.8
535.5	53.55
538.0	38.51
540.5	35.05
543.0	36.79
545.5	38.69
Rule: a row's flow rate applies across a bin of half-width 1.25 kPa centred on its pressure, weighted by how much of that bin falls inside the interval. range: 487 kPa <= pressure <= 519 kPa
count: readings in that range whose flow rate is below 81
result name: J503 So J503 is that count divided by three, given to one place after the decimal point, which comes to 1.0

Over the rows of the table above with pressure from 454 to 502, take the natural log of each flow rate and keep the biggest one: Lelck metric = 4.51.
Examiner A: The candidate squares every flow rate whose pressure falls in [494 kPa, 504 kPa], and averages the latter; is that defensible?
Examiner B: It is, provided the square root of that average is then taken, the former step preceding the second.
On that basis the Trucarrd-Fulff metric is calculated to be 87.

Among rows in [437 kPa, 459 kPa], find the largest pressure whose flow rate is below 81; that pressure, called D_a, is 455.5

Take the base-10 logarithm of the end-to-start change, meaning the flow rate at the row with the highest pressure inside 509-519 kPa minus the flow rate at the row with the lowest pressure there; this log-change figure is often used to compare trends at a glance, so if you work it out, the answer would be 0.6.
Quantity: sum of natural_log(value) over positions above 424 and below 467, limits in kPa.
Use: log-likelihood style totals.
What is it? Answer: 76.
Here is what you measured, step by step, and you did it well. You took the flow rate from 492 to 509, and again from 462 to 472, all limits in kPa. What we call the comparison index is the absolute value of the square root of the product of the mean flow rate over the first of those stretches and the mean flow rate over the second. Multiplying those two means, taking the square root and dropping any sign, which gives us 84.5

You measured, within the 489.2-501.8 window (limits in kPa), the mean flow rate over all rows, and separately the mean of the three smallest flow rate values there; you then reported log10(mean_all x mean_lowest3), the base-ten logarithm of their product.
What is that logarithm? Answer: 3.83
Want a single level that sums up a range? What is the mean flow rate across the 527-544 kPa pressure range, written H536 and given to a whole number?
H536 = 52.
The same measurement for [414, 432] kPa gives 87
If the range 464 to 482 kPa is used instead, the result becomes 83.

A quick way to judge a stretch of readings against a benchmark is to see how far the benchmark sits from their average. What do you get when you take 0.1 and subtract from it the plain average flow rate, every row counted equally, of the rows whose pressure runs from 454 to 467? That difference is -86.4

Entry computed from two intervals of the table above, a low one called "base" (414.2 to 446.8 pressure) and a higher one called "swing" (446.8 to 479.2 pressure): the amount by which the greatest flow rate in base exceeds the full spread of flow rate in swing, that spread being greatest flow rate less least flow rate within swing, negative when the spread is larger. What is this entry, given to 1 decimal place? 77.7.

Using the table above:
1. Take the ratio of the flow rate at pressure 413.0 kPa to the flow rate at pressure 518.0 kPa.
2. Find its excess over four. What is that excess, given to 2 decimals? -2.98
